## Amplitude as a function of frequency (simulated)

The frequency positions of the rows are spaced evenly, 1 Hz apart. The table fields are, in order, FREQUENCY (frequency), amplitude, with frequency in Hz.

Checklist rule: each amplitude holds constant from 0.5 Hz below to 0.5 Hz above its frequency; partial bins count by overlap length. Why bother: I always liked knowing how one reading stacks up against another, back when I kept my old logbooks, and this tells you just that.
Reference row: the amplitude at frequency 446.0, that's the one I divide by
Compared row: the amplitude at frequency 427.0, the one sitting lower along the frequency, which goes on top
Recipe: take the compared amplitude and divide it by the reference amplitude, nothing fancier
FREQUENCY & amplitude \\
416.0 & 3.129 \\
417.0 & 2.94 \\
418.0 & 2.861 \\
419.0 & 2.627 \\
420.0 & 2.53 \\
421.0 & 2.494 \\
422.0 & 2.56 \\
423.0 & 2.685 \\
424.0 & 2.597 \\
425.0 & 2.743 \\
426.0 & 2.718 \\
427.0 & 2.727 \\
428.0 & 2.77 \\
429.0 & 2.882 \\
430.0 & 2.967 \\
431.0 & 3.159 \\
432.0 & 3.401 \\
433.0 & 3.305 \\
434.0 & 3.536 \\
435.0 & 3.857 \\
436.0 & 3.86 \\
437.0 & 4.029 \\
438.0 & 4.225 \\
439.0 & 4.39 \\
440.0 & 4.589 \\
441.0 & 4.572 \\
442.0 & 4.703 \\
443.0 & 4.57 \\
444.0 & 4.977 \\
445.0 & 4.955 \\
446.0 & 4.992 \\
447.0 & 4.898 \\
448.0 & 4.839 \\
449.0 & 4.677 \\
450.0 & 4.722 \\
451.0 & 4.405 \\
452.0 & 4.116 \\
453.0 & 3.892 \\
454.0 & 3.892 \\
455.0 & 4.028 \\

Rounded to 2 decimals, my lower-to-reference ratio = 0.55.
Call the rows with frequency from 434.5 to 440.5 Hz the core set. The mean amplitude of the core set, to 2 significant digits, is 4.2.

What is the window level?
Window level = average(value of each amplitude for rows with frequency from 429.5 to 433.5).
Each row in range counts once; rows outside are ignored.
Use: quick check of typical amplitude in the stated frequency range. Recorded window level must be 3.2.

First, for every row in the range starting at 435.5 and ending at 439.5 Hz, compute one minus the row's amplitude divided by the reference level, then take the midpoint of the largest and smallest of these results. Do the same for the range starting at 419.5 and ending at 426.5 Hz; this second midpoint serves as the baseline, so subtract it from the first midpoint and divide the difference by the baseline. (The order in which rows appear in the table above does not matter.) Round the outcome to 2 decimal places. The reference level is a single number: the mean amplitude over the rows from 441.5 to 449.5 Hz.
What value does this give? -0.68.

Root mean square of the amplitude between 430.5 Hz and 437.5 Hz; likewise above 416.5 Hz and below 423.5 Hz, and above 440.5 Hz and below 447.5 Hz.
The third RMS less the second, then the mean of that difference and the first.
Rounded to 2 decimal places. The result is 2.87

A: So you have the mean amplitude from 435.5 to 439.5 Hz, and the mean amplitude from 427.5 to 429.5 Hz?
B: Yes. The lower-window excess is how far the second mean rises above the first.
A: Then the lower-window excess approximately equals -1.3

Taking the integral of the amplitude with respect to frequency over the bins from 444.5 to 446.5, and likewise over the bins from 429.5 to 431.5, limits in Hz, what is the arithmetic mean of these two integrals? 8.0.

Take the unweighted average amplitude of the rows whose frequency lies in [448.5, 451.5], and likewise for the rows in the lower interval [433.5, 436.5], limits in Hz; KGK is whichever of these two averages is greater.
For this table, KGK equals 4.6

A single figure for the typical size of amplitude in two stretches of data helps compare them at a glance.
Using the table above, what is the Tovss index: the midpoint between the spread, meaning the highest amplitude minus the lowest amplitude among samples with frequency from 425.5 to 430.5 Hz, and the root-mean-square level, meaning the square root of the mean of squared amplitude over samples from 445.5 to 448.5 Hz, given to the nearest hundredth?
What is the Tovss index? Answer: 2.58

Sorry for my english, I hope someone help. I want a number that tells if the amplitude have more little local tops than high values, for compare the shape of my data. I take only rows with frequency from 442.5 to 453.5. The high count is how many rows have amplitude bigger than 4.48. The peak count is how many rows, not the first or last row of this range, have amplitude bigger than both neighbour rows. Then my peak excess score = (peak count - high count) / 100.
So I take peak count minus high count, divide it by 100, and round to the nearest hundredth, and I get -0.05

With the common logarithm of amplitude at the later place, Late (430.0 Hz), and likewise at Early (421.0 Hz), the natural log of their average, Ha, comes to -0.83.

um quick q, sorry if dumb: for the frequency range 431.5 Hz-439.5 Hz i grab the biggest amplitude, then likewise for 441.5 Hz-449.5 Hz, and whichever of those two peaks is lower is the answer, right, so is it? 4.4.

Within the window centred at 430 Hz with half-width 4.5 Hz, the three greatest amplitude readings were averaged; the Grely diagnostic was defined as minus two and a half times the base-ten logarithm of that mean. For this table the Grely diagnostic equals -1.33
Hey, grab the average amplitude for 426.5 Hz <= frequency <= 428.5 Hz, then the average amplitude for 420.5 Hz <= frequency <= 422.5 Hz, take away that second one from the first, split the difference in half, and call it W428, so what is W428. 0.11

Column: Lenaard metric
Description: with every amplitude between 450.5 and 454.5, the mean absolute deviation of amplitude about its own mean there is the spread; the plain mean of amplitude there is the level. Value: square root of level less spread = 1.97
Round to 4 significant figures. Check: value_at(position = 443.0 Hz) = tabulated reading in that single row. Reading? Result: 4.570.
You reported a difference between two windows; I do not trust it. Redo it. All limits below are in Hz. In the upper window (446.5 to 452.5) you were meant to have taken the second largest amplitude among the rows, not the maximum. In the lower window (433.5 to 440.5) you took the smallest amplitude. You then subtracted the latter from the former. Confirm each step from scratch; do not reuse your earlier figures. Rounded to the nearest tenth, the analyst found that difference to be 1.3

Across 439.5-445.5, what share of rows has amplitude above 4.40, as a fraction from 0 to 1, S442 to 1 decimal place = 1.0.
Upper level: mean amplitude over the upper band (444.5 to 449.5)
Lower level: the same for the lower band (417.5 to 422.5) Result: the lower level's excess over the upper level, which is -2.3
